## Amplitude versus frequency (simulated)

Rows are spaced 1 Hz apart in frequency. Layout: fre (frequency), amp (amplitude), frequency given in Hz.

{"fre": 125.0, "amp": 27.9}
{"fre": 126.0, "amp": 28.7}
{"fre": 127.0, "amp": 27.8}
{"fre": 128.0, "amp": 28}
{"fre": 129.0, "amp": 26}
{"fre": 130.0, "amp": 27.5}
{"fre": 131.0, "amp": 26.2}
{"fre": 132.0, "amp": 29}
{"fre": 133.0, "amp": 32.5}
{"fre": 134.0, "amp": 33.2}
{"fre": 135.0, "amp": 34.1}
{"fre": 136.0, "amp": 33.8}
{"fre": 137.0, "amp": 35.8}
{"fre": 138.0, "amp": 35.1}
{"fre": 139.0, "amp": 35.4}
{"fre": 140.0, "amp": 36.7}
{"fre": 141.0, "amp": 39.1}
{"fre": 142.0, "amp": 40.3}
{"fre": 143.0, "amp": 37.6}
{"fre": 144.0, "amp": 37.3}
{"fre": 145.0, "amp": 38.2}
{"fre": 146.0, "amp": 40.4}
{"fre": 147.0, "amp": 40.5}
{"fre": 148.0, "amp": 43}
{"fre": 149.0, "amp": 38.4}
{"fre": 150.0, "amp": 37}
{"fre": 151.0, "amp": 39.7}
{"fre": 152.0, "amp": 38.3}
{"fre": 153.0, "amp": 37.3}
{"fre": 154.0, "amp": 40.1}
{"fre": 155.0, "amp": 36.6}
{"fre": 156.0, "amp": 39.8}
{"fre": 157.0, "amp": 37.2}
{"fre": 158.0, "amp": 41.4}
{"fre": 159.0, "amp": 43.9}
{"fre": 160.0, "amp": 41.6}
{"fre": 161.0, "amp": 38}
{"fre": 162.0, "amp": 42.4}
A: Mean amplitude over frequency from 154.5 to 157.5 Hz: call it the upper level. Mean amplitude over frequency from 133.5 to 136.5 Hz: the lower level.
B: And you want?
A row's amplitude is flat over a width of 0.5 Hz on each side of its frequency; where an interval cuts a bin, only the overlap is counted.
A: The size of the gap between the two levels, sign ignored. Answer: 4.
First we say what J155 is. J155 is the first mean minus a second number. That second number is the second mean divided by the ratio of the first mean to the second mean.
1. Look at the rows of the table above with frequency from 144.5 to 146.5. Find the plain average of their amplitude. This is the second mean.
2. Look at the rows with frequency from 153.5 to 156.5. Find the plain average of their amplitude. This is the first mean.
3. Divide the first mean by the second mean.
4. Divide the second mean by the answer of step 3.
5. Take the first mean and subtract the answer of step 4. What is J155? -1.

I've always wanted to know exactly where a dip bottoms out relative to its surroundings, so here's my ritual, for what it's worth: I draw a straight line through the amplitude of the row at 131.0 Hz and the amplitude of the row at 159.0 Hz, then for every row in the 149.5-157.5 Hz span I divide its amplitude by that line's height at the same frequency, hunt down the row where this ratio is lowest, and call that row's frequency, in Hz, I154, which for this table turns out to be 157.0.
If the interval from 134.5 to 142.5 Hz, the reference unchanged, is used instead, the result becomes 139.0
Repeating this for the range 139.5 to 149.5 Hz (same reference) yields 149.0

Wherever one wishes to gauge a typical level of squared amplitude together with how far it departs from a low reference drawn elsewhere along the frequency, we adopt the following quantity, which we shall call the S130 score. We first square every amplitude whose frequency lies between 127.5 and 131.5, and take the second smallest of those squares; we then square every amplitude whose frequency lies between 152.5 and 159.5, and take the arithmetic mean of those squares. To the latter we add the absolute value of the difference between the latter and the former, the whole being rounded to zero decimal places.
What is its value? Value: 2442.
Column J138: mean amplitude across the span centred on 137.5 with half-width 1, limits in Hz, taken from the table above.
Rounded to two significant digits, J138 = 35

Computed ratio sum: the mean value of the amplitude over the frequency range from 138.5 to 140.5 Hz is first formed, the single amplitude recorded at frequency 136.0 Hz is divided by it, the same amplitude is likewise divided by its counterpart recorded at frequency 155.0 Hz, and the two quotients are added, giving 1.86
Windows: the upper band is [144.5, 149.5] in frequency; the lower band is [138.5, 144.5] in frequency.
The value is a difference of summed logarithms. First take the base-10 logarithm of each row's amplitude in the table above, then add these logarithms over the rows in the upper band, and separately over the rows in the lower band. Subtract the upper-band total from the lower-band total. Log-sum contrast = 1.4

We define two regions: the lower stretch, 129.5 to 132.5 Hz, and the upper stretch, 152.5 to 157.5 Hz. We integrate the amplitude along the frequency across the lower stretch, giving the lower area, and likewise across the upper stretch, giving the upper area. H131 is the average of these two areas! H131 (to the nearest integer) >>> 137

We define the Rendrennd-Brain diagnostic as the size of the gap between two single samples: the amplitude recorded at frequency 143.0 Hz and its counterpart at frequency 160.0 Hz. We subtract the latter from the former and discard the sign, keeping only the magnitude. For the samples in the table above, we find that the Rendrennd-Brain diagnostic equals 4.0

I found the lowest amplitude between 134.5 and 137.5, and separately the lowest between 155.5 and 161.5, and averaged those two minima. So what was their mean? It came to 35.5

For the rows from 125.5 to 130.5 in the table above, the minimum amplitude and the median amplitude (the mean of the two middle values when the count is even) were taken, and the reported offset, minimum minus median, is -1.8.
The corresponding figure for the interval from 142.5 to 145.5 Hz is -0.3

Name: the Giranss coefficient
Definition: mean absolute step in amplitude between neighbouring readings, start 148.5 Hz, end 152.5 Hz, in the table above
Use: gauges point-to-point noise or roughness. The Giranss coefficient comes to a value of 1.83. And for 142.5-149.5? 1.77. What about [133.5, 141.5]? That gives 1.13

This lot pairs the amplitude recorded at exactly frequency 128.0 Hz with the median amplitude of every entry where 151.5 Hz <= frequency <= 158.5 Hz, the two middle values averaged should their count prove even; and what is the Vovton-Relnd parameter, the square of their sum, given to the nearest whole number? 4396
